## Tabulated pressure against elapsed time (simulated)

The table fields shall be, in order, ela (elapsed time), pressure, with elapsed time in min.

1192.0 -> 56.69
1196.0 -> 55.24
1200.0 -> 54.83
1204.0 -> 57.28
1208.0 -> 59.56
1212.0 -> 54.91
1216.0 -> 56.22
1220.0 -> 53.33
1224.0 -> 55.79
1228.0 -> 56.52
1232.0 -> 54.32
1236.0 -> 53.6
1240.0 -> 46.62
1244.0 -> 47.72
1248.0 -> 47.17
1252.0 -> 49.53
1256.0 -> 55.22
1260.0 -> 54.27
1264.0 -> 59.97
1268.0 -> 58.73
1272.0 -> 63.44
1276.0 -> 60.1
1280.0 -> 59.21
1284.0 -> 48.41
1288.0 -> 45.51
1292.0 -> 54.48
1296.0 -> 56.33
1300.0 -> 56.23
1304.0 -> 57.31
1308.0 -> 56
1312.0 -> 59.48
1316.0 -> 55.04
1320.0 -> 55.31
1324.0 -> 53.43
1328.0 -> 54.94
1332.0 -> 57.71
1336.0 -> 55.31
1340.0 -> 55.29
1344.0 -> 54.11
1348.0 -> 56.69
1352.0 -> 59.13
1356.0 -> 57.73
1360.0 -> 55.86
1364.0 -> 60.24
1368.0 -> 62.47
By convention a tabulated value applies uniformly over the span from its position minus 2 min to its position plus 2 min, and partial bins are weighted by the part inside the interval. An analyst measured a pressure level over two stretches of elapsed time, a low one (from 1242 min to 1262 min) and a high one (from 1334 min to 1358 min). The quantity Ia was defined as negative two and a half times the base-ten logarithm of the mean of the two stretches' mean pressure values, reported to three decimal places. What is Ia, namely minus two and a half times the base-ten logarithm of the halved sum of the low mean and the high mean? -4.322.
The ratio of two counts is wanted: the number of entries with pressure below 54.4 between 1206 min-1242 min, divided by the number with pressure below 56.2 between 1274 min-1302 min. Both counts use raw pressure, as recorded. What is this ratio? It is 1.3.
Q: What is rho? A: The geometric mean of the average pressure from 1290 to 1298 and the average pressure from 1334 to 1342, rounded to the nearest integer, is 55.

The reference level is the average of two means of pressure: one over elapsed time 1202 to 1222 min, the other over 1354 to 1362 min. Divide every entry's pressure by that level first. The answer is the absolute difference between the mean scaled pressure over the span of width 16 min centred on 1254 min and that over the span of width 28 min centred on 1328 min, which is 0.066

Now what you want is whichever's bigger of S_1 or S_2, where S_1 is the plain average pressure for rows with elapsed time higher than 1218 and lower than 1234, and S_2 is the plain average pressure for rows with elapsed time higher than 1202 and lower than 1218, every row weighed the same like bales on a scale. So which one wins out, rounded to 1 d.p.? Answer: 57.0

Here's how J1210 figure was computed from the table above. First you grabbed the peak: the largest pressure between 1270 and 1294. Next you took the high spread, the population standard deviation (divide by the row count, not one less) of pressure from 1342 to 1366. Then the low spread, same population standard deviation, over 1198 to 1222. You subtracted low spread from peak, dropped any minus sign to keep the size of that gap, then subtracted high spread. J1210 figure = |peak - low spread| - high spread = 59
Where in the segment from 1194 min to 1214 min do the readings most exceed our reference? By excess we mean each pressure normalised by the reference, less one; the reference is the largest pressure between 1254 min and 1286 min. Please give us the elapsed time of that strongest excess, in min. 1208.0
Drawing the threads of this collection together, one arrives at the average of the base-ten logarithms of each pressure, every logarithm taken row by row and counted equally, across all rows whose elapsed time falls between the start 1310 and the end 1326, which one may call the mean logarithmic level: 1.75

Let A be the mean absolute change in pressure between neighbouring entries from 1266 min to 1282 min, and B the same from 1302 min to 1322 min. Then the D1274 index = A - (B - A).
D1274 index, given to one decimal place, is 3.6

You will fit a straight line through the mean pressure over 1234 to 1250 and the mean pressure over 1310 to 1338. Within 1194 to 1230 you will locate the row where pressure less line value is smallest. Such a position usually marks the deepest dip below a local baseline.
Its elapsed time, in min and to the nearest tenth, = 1220.0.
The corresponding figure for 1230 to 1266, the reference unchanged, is 1248.0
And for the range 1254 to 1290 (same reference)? 1288.0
